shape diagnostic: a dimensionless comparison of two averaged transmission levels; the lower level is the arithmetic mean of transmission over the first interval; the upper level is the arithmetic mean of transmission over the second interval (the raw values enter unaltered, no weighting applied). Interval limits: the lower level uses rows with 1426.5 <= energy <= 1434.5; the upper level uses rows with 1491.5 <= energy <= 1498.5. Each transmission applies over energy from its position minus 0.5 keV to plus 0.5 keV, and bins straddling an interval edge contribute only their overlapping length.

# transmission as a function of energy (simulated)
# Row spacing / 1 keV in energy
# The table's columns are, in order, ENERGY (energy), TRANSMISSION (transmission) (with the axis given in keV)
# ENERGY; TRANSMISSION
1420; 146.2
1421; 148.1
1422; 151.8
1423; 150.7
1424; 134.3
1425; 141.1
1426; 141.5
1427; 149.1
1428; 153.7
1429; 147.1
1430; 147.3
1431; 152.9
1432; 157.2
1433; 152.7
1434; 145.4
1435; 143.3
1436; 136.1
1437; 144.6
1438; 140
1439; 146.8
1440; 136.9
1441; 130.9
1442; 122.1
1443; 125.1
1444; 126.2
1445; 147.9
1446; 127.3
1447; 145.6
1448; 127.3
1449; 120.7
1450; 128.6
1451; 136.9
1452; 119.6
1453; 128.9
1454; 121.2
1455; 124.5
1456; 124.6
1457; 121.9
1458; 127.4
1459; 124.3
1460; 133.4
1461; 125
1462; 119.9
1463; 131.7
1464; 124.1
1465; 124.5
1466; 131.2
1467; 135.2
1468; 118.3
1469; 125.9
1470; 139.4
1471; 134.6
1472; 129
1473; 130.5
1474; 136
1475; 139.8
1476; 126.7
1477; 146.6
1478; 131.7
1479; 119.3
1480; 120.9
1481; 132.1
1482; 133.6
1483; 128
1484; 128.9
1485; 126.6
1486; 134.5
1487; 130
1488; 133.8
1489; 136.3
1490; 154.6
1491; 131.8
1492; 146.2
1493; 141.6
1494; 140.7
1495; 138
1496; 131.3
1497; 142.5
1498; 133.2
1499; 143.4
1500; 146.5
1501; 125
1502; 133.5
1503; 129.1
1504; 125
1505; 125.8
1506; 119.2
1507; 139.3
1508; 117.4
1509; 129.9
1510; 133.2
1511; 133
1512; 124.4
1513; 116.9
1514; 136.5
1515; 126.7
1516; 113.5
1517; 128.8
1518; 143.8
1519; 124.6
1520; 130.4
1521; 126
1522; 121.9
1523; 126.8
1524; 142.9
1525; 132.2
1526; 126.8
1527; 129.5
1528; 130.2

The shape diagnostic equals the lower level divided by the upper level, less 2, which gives -0.92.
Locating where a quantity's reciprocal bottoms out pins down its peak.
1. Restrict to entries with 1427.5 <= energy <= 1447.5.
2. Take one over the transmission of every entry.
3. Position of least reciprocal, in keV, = 1432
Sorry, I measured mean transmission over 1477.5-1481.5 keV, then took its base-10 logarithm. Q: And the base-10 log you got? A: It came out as 2.10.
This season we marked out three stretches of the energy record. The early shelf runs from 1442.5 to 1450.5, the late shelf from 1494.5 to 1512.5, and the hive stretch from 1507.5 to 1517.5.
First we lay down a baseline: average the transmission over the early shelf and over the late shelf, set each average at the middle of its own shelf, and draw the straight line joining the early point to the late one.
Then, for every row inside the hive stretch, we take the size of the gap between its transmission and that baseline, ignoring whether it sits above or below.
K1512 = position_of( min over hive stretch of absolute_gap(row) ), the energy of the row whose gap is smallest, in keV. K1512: 1511 keV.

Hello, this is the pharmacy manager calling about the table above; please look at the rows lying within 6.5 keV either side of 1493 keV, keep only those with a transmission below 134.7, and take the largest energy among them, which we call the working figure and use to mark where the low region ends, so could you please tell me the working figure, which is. 1498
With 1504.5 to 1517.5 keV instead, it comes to 1517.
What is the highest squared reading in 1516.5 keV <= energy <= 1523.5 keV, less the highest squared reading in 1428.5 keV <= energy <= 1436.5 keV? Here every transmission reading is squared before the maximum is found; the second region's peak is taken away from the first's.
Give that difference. -4033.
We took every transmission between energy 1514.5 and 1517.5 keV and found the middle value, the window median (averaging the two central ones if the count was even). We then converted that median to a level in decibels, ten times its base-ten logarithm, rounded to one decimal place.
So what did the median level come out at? 21.0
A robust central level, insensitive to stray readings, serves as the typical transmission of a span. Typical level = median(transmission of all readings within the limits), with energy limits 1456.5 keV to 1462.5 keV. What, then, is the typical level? 125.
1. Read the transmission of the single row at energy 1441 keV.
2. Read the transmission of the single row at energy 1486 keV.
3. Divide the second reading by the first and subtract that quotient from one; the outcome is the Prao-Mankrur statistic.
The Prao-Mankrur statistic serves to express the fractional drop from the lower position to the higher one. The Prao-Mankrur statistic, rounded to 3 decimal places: -0.028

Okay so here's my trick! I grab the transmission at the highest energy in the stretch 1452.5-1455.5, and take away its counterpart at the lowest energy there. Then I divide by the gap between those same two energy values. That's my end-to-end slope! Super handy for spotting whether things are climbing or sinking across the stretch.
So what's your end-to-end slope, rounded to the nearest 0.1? -2.2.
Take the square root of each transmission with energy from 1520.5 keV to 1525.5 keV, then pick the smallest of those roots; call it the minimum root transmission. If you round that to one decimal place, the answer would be 11.0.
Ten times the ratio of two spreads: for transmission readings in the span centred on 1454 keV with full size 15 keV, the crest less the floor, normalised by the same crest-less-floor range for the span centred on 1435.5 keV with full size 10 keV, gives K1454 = 12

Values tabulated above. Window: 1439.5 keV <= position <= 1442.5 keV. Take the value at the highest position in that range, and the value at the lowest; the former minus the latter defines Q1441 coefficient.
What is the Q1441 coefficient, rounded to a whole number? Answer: -15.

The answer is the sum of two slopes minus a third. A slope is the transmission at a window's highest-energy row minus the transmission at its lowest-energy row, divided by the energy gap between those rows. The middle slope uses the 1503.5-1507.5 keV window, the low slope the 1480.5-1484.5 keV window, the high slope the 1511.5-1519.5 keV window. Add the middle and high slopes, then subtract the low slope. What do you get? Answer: 6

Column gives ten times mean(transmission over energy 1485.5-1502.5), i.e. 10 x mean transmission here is 1378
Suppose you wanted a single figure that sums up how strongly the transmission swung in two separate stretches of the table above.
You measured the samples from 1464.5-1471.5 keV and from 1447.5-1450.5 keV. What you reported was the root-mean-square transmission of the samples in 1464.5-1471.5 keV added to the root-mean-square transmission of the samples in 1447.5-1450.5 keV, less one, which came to 255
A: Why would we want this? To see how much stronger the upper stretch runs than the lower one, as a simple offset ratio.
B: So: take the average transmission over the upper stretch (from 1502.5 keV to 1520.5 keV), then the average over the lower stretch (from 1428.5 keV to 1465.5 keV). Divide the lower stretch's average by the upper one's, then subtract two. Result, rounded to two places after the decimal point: -0.95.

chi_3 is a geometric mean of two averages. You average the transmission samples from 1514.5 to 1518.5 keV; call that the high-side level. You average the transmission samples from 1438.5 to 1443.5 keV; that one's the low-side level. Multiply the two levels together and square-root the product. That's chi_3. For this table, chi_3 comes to 130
